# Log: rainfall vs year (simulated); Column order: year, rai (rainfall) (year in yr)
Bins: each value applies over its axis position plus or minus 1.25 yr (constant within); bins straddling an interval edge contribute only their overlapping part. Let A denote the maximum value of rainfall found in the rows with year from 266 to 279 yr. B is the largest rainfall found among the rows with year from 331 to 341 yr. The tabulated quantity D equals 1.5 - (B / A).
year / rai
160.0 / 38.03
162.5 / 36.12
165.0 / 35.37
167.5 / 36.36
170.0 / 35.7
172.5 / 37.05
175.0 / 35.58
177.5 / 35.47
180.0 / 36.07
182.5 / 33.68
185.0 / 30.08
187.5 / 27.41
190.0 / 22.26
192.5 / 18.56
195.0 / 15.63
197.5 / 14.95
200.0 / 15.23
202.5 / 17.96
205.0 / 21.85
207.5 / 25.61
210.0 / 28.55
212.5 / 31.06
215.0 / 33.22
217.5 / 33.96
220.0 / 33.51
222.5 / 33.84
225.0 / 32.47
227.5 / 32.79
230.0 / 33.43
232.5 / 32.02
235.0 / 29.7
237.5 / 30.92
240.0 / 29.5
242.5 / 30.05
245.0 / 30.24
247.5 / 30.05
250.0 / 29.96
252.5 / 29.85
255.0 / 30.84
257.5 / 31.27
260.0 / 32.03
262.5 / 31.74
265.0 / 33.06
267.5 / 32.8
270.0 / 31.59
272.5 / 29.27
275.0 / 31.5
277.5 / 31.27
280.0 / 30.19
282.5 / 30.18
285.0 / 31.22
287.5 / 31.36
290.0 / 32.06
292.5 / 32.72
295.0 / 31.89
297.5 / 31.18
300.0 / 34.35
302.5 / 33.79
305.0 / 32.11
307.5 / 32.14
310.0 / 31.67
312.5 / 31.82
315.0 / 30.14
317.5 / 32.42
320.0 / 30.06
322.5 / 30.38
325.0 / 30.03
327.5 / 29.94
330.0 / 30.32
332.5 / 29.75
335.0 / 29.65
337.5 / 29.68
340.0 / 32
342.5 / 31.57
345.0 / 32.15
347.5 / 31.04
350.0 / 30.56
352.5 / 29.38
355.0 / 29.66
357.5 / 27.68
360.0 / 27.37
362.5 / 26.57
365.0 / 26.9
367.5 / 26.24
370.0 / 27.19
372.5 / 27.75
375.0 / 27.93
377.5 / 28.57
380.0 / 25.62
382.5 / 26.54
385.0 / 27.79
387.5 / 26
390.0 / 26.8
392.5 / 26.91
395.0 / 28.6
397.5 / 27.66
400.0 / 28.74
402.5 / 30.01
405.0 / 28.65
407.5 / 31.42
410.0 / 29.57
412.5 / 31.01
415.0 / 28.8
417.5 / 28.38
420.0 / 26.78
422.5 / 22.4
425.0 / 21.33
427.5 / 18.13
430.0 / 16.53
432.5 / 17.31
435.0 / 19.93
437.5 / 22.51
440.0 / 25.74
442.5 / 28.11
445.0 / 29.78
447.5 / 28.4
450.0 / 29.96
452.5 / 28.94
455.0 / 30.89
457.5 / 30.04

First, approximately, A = 32.8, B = 32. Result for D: 0.52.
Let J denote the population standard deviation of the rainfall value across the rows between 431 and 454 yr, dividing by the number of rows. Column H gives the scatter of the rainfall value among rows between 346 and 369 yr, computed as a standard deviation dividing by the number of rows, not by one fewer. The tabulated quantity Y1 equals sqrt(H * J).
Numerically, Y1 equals 2.7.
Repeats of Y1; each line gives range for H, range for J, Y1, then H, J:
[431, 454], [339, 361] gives 2.7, 4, 1.7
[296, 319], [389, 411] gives 1.3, 1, 1.4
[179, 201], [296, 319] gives 3.1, 8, 1.2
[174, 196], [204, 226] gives 5.5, 7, 4.0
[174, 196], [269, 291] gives 2.5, 7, 0.8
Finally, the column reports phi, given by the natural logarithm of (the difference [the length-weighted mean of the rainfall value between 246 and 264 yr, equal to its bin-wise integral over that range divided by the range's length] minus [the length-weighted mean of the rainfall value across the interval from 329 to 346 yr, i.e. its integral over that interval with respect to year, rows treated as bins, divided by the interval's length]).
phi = -2.1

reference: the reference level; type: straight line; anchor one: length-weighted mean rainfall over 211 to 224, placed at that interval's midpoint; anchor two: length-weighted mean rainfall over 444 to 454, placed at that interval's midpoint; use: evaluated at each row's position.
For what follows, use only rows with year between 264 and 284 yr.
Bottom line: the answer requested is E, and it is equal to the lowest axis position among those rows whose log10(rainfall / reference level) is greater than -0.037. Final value 265.0 yr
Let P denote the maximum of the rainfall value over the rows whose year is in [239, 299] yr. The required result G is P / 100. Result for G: 0.331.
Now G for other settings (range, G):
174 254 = 0.361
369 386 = 0.286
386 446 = 0.314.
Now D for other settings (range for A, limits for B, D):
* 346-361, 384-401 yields 0.57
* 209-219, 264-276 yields 0.53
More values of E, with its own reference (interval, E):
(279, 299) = 280.0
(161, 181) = 162.5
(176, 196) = 177.5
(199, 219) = 212.5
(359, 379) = 377.5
